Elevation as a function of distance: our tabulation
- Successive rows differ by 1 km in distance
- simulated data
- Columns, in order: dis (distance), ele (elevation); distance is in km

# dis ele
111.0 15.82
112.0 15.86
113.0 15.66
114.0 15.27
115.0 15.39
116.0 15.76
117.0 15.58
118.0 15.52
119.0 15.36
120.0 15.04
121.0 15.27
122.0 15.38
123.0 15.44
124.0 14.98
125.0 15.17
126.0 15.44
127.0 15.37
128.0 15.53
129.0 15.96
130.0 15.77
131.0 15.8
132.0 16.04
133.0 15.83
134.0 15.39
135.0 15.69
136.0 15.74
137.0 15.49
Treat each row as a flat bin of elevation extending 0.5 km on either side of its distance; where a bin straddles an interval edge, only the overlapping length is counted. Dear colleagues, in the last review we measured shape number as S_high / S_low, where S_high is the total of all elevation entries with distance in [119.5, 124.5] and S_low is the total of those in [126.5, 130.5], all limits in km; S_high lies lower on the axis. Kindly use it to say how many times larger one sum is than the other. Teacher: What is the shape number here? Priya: 1.2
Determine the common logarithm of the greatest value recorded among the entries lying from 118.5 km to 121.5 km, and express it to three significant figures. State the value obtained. 1.19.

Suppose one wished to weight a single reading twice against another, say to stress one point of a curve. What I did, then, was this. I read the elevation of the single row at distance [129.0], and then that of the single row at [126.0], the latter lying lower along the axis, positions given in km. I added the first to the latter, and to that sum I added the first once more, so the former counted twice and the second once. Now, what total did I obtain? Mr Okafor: 47.4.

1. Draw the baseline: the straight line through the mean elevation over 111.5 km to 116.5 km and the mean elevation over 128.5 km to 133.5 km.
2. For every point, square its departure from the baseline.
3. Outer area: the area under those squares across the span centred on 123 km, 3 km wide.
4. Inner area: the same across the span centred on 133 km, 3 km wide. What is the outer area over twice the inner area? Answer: 1.3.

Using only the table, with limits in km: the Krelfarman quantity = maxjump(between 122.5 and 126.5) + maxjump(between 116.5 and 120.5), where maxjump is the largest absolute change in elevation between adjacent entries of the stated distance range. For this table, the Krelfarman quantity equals 0.78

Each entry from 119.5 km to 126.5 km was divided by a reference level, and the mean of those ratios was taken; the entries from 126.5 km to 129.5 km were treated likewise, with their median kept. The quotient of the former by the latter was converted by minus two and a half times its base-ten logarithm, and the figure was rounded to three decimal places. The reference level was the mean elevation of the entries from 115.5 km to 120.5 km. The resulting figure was 0.020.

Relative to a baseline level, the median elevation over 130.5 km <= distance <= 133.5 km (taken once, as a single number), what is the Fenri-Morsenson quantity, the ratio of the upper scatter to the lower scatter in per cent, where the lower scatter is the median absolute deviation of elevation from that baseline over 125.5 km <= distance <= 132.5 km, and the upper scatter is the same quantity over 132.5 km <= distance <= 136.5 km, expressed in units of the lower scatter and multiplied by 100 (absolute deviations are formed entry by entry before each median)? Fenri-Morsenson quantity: 55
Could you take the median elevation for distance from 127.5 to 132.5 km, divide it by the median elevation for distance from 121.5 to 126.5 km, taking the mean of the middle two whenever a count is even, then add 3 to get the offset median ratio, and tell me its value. 4.03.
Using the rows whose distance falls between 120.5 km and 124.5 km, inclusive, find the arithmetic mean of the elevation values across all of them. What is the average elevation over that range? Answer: 15.27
